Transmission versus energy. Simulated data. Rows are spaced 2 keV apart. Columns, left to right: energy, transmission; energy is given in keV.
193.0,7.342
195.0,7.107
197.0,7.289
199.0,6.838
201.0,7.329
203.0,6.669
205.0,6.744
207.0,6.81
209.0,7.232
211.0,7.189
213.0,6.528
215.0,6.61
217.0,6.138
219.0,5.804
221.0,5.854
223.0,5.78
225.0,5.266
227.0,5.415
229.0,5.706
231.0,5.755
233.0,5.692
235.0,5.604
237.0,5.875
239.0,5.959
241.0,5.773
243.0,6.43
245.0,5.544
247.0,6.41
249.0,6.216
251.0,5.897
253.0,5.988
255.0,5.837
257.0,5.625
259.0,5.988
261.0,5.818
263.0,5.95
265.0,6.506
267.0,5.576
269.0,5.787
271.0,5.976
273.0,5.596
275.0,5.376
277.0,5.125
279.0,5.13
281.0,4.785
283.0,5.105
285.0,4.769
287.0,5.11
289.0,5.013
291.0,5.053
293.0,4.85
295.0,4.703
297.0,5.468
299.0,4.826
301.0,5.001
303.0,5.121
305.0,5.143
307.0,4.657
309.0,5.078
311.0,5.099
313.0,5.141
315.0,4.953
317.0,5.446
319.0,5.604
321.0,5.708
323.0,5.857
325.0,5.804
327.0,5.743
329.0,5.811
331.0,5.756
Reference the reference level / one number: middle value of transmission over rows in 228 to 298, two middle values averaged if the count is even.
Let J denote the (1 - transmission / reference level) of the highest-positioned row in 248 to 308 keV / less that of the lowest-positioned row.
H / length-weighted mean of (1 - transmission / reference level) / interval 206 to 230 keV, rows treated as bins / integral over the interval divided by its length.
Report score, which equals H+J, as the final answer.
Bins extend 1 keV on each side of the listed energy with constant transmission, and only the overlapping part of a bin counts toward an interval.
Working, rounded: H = -0.09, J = 0.3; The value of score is 0.19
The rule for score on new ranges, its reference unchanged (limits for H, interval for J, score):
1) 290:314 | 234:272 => 0.05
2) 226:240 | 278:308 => 0.08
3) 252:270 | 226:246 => -0.06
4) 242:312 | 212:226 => 0.27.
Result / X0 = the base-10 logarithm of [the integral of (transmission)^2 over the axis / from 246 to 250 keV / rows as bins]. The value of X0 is 2.20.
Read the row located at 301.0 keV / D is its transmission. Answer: 5.001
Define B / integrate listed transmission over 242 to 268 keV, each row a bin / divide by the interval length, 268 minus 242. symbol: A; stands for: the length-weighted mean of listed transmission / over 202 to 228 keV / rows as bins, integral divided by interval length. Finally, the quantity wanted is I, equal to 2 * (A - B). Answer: 0.7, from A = 6.3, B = 5.98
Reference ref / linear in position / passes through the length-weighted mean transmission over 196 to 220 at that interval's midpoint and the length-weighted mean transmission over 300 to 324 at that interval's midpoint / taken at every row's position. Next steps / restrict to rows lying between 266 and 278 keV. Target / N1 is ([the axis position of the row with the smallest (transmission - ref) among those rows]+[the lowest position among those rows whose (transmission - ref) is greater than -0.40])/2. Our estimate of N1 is 272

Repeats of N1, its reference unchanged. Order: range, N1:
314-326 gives 315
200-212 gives 202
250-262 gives 254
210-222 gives 215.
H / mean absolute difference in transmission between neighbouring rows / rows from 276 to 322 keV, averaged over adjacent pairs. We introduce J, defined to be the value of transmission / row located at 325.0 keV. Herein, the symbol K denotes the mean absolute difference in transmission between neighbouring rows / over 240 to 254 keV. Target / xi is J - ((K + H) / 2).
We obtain 5.4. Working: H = 0.249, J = 5.804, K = 0.5022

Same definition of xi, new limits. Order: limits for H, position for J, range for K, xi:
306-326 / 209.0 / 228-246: 7.0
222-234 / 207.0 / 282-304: 6.6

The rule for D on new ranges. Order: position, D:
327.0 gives 5.743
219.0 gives 5.804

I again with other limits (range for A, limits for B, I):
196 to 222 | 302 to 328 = 2.7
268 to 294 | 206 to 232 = -1.9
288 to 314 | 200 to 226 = -2.9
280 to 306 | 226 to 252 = -1.7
